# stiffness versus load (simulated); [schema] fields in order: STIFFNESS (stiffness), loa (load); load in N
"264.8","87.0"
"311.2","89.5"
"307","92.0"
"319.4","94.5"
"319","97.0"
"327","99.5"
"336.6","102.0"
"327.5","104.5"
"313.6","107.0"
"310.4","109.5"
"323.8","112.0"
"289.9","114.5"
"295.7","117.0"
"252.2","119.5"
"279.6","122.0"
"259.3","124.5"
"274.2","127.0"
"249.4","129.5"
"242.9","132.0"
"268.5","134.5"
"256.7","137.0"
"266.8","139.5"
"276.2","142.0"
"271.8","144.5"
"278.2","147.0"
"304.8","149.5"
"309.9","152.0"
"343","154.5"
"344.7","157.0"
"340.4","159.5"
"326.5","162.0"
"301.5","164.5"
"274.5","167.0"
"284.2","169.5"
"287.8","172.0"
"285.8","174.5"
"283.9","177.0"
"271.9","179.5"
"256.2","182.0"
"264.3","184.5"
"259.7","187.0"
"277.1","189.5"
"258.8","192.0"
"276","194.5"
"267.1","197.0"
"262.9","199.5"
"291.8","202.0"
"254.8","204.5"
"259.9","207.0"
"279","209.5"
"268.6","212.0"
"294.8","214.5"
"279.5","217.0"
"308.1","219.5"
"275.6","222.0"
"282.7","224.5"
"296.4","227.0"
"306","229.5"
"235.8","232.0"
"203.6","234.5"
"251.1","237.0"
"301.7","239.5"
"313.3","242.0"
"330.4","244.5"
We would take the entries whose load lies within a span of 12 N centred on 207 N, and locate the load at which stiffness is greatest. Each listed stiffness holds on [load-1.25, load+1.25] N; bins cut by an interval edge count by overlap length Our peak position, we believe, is 202.0 N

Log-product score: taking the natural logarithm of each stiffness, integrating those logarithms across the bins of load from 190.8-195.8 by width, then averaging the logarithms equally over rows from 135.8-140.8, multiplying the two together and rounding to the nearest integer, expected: 156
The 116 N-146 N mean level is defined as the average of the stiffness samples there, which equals 266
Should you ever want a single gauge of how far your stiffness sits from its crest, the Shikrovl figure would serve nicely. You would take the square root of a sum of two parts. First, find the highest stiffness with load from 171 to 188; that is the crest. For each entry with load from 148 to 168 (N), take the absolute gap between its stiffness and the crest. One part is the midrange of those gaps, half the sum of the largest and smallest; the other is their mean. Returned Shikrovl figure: 8.3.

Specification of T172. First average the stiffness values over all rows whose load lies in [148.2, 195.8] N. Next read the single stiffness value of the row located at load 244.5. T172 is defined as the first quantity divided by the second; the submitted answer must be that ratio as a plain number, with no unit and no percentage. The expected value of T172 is 0.88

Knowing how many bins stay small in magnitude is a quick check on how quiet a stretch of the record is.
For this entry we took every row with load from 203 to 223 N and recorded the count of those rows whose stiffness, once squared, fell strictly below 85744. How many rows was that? 6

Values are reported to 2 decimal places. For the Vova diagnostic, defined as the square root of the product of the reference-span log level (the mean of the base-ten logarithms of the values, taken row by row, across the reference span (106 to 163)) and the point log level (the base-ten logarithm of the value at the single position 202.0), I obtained 2.46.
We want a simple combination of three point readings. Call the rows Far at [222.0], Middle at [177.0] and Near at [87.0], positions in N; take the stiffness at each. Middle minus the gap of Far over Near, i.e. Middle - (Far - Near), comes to 273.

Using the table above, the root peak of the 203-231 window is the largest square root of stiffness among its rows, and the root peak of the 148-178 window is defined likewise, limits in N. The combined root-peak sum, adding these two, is 36.1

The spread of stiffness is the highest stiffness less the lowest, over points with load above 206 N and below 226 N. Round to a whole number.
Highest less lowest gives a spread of 48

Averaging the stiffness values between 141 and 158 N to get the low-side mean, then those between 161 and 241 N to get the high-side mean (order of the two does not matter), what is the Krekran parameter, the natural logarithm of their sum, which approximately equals 6.363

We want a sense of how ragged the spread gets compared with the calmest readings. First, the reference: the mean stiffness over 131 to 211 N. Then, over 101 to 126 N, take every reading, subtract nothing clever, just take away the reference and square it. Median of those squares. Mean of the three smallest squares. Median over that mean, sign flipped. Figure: -10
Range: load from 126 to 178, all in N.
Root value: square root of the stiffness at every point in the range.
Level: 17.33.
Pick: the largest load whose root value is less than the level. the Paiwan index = 177.0 N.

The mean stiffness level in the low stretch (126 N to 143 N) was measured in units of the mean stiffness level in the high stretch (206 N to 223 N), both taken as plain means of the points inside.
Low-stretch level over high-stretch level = 0.93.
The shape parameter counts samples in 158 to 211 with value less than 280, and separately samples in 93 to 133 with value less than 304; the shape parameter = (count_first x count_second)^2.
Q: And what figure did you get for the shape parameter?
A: 10816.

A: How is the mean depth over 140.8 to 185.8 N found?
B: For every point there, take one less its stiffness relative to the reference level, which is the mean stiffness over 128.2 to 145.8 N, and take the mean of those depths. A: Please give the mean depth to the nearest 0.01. -0.13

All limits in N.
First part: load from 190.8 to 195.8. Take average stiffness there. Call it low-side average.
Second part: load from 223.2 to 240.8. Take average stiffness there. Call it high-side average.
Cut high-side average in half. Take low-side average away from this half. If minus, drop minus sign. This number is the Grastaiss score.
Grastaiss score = 133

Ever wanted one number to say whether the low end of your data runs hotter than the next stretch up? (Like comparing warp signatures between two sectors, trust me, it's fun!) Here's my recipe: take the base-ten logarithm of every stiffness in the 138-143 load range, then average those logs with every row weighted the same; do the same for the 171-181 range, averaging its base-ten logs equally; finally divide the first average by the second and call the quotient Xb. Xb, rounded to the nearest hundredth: 0.99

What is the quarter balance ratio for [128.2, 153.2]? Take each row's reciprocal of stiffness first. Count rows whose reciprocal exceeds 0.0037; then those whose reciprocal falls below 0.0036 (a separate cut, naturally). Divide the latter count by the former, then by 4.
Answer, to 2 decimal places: 0.15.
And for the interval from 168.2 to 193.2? 0.25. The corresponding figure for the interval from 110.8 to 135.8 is 0.20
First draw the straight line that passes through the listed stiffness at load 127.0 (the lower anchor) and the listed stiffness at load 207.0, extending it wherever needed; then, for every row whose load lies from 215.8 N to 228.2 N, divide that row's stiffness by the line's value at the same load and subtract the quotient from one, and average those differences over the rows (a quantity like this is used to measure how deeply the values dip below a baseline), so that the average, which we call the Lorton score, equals -0.12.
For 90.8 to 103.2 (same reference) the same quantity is -0.15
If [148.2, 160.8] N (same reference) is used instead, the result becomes -0.22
